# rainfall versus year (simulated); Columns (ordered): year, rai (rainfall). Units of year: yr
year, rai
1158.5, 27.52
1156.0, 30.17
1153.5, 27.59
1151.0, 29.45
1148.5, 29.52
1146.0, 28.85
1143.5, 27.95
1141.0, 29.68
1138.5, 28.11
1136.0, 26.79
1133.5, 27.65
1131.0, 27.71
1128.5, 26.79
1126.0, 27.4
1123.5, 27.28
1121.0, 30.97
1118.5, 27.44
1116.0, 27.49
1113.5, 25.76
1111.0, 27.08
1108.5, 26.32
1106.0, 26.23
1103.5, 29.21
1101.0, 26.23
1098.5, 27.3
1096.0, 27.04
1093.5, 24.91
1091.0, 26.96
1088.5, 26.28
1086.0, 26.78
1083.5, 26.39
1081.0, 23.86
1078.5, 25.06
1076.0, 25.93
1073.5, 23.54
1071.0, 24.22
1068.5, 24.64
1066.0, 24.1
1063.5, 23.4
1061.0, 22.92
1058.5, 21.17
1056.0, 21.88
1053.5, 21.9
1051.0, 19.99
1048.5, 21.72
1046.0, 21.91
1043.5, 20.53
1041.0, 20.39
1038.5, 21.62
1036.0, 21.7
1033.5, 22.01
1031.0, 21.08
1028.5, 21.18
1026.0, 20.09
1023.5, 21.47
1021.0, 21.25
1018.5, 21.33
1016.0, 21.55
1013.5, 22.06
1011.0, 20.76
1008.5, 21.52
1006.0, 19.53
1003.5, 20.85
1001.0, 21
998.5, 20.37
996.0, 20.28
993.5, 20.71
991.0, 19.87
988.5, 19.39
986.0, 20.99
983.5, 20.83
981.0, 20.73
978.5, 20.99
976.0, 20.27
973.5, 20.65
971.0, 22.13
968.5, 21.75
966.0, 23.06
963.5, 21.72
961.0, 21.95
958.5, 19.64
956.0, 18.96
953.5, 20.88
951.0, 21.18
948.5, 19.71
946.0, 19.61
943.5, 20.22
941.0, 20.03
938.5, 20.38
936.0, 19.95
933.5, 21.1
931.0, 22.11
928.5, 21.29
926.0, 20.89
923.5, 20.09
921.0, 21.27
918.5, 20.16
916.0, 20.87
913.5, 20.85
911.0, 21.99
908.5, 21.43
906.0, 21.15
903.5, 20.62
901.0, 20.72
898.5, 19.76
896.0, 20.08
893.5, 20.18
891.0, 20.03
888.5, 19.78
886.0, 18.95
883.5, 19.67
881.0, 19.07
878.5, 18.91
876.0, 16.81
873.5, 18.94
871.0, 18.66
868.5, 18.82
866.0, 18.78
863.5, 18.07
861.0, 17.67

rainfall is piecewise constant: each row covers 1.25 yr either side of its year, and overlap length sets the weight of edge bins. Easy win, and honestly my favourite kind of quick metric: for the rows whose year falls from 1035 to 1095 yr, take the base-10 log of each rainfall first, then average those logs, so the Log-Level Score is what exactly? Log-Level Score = 1.37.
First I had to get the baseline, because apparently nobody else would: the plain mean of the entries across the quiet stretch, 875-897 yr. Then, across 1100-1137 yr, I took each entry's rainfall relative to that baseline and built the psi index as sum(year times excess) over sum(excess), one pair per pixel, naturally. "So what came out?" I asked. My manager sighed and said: 1118.7 yr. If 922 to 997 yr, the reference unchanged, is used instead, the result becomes 959.7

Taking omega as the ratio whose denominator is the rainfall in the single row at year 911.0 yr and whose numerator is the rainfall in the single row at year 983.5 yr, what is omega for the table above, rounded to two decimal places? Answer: 0.95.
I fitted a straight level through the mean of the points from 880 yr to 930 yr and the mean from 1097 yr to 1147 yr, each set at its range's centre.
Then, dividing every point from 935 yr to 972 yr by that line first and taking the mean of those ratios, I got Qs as 0.94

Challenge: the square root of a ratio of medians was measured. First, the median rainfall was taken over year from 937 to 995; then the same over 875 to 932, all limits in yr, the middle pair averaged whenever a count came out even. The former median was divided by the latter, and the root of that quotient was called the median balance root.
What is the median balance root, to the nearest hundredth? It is 1.01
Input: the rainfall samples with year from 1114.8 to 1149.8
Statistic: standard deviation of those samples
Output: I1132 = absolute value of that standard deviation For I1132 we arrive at 1.2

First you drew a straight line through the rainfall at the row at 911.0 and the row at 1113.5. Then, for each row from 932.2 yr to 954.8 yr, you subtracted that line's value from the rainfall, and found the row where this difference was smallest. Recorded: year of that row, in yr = 946.0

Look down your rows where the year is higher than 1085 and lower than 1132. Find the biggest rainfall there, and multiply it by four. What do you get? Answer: 124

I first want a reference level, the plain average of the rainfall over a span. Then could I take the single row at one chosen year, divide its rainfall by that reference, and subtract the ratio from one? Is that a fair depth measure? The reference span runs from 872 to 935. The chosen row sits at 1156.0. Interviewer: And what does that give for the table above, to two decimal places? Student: -0.49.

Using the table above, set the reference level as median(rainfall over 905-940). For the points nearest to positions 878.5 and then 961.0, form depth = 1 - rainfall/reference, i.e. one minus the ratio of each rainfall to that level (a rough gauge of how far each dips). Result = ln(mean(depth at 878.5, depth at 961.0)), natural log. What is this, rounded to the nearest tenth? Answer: -3.6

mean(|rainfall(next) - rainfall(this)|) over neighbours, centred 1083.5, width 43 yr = 1.21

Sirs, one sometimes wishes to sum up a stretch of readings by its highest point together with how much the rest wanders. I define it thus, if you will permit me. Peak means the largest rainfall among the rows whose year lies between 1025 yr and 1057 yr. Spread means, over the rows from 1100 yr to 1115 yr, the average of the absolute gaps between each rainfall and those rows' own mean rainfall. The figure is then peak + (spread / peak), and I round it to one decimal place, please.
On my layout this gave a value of 22.1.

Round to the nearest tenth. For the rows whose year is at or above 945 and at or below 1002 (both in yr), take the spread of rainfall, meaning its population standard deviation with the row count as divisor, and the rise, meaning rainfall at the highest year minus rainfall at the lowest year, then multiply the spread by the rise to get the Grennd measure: 1.3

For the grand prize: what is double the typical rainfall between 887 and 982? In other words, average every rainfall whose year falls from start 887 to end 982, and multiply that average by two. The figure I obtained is 41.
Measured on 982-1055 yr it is 42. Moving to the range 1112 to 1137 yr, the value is 55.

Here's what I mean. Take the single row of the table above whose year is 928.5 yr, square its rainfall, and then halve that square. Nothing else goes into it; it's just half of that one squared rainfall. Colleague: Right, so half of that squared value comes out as 227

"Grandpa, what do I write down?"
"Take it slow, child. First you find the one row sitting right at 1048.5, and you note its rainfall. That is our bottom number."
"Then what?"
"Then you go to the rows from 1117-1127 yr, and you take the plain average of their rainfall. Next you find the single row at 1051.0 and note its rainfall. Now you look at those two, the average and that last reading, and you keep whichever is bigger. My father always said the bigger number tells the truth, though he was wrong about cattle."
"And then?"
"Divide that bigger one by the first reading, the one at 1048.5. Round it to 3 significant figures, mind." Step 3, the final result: 1.30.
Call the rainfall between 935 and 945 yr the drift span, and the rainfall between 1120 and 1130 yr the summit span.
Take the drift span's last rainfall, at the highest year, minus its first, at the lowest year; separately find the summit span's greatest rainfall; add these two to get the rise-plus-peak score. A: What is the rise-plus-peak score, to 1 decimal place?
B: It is 31.2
